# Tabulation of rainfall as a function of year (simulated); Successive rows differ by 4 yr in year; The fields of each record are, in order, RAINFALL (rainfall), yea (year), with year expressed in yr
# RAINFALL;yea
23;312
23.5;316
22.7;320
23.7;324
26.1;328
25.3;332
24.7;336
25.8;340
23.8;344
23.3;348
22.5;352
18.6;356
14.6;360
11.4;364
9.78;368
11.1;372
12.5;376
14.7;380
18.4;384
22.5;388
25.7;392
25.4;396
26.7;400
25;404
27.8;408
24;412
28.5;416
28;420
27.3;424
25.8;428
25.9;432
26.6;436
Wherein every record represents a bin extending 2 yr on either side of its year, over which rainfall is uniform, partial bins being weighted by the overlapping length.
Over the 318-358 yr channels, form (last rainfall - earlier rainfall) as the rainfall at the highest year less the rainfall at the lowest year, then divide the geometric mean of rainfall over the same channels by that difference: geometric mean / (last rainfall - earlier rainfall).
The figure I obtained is -6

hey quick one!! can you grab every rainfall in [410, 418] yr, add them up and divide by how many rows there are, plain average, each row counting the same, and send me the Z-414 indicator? 26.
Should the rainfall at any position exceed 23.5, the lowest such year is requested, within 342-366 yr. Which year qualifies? 344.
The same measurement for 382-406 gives 392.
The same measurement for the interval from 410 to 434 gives 412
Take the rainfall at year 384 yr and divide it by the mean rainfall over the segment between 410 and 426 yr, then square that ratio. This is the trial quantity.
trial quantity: 0.47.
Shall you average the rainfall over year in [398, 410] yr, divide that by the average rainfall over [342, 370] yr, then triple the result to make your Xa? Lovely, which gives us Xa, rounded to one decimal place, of 4.5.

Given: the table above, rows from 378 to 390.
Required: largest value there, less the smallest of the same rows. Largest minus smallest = 8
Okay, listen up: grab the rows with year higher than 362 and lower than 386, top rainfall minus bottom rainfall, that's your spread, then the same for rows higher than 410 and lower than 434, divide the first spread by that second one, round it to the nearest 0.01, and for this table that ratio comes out 1.92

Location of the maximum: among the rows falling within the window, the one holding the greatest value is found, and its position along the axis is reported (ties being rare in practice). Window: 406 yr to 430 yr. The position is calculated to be 416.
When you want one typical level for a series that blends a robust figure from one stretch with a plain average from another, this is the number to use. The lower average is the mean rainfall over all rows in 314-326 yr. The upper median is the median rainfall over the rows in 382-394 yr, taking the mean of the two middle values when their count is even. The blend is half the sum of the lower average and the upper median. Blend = 22.9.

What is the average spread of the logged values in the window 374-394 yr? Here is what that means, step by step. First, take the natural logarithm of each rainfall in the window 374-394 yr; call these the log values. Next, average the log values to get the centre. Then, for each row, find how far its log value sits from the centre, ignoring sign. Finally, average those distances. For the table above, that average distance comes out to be 0.23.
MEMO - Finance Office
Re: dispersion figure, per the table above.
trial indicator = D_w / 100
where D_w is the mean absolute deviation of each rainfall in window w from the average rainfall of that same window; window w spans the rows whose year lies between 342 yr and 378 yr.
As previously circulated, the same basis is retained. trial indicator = 0.050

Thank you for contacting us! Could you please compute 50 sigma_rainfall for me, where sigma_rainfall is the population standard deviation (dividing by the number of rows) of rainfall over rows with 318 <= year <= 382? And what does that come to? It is 291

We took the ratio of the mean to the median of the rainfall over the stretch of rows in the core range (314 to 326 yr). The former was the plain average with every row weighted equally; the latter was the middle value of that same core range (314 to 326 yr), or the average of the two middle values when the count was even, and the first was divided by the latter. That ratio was 0.99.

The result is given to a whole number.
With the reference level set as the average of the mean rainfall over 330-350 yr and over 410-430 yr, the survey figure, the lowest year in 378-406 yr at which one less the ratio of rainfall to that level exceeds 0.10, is 380 yr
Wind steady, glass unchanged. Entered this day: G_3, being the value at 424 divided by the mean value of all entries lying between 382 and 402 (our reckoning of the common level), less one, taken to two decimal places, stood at 0.15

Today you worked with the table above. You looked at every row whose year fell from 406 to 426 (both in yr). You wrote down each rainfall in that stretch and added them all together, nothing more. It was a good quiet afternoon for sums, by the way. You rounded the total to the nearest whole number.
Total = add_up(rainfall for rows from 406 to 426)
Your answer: 136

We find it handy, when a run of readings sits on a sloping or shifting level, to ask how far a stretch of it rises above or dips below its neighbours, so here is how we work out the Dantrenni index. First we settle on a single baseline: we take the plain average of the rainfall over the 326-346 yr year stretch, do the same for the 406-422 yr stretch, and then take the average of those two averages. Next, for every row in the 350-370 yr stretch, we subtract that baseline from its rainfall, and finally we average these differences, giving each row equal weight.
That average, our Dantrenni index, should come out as -11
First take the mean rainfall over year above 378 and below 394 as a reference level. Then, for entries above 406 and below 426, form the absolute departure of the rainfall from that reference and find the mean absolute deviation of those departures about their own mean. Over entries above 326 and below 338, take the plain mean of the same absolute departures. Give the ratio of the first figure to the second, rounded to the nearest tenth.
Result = 0.2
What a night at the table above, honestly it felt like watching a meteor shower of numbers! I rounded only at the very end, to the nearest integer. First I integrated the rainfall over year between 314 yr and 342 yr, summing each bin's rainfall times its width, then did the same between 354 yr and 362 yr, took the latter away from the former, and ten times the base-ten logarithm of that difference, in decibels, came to 27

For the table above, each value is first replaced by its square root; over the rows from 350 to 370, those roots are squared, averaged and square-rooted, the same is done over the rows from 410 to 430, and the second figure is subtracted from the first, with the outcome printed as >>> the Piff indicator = -1.2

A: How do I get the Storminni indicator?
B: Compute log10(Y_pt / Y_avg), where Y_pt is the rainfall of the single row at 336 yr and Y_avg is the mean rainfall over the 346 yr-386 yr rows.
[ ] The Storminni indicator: 0.20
